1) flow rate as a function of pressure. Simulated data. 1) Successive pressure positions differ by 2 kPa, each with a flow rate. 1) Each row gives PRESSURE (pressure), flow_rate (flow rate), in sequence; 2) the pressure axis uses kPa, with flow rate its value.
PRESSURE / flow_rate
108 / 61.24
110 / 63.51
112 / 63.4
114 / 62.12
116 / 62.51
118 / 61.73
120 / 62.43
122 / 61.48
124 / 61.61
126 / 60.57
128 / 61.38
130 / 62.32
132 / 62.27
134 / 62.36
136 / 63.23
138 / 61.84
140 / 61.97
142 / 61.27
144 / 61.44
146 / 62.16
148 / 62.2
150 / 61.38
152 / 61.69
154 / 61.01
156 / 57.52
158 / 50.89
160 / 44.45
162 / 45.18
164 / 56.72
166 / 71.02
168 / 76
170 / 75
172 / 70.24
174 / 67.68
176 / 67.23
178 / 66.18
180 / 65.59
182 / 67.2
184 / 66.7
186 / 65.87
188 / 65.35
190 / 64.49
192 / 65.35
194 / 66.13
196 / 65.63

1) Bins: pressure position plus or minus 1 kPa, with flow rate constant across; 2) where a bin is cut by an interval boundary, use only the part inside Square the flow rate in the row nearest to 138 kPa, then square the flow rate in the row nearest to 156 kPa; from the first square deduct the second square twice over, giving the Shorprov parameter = -2793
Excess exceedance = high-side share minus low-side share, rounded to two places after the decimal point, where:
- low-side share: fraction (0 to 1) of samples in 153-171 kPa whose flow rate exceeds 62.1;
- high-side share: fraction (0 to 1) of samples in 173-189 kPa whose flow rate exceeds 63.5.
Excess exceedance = 0.67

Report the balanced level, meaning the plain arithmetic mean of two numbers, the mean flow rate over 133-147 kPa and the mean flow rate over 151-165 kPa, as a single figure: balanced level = 58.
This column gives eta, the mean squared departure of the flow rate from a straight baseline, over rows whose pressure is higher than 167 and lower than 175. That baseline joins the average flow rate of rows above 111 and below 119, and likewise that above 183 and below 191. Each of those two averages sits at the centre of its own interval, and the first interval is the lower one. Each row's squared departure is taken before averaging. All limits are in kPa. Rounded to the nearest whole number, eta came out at 66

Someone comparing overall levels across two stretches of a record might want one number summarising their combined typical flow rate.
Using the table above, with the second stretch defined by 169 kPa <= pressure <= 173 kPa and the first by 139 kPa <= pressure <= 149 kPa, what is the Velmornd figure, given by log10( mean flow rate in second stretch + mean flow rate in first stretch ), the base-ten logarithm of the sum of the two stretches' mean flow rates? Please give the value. 2.13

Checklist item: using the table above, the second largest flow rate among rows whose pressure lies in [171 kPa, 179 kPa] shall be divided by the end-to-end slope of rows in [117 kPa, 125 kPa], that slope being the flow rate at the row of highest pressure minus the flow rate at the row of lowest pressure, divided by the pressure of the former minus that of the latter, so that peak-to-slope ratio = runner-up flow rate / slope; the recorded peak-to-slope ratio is -3384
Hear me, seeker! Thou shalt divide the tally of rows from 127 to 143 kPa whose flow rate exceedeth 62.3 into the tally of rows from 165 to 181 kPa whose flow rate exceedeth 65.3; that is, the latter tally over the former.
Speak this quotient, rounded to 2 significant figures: 2.7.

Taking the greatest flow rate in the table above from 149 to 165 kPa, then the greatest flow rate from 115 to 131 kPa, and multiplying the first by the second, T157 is 3856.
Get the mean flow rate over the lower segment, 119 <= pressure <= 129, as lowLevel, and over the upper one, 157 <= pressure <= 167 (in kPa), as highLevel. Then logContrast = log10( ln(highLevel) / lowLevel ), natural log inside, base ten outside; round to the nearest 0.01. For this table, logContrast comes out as -1.19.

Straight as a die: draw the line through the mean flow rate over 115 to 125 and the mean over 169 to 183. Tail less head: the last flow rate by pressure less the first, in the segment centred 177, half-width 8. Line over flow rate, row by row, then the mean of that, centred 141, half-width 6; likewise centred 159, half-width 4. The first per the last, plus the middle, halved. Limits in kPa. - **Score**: -2.5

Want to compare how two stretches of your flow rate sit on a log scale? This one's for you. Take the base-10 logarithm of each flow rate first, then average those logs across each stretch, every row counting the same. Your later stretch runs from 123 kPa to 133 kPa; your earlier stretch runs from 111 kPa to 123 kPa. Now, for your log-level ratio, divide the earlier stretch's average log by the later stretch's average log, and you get 1.00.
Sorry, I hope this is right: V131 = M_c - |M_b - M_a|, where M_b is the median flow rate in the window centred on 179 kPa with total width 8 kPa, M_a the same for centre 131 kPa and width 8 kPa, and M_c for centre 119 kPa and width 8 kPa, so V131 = 57.7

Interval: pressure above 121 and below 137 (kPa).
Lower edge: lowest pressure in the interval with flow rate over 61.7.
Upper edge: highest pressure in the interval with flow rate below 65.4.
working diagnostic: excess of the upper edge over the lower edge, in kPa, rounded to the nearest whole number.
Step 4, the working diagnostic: 6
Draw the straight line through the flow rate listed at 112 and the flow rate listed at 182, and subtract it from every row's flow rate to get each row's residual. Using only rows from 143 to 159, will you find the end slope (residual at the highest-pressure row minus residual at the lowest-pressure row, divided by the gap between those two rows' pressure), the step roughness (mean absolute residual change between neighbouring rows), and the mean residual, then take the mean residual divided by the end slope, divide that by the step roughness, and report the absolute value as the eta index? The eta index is 3.8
